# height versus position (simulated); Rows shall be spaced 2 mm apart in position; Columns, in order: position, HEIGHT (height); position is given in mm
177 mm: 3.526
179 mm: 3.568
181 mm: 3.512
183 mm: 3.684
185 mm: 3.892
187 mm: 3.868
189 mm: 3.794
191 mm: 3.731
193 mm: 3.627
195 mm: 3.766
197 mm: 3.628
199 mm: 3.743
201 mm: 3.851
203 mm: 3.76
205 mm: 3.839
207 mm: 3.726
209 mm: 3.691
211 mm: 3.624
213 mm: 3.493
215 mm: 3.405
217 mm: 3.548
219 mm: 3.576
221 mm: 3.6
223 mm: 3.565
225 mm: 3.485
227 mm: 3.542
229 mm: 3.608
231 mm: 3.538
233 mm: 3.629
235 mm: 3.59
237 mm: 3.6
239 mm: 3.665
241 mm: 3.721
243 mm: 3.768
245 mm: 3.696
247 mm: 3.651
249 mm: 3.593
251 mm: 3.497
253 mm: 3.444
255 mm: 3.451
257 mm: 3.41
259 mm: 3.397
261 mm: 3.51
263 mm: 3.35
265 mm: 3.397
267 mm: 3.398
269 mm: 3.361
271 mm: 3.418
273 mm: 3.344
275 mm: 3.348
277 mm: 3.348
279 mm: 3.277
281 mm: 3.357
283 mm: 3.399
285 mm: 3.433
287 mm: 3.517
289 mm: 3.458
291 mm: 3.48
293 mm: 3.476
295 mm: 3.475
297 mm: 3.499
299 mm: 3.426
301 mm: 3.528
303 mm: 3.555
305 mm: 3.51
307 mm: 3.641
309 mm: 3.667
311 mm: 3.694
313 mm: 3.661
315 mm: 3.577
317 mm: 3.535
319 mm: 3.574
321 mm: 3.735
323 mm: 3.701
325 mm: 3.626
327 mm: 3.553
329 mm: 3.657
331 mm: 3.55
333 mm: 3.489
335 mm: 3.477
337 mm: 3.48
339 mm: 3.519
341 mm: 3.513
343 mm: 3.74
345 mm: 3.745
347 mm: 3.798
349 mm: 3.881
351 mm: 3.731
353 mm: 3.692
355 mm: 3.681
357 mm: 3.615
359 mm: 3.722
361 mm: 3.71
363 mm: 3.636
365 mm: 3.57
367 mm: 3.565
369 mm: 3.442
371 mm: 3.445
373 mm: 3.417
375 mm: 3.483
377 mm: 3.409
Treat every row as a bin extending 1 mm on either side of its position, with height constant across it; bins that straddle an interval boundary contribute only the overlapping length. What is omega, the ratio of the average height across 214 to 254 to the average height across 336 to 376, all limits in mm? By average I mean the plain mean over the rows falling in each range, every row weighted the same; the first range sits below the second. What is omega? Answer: 0.99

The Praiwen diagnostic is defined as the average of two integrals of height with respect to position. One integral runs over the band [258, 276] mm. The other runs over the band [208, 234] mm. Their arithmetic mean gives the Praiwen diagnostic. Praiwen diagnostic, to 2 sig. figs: 77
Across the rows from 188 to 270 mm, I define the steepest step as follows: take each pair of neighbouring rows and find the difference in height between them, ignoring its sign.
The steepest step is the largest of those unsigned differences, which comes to 0.16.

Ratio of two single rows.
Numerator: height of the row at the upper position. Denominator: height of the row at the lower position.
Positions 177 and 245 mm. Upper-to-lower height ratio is 1.05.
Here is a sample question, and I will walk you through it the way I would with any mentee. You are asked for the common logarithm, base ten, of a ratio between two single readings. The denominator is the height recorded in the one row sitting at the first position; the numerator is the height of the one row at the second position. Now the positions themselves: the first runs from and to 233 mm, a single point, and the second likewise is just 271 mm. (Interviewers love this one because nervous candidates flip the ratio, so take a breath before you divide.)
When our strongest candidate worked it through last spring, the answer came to -0.026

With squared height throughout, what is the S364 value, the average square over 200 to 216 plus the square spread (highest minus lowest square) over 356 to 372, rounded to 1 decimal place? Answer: 15.5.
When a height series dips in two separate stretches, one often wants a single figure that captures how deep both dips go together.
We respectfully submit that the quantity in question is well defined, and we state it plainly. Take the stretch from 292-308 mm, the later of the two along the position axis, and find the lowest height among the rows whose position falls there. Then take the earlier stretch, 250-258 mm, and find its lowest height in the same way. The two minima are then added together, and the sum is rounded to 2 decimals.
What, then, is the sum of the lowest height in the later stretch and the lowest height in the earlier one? 6.84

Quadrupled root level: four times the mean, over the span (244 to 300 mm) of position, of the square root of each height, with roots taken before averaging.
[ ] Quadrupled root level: 7.42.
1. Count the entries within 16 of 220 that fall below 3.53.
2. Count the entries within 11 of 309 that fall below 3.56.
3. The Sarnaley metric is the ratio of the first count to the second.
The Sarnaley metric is 0.60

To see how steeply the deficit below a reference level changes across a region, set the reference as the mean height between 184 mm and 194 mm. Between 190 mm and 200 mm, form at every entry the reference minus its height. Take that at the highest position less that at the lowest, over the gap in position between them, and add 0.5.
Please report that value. 0.50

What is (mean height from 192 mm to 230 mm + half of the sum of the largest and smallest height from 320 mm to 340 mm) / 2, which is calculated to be 3.621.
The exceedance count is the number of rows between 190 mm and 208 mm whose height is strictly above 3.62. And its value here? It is 9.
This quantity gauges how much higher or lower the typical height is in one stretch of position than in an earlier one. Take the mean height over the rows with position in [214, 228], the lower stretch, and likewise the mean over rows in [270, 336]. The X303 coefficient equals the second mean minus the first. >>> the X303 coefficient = -0.02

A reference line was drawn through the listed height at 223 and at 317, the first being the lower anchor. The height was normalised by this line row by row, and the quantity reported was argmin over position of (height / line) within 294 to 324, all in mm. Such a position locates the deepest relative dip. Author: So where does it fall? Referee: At 299 mm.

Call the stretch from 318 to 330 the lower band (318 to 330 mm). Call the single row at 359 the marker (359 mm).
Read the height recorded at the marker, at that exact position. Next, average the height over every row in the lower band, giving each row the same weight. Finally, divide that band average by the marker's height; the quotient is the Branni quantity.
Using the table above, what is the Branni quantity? 0.98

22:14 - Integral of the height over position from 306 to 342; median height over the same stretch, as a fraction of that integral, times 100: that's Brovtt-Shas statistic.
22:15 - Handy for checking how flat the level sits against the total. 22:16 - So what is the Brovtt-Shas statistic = 2.77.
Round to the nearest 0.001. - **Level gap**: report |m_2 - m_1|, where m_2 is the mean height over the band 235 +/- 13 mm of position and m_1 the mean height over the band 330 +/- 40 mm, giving 0.017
